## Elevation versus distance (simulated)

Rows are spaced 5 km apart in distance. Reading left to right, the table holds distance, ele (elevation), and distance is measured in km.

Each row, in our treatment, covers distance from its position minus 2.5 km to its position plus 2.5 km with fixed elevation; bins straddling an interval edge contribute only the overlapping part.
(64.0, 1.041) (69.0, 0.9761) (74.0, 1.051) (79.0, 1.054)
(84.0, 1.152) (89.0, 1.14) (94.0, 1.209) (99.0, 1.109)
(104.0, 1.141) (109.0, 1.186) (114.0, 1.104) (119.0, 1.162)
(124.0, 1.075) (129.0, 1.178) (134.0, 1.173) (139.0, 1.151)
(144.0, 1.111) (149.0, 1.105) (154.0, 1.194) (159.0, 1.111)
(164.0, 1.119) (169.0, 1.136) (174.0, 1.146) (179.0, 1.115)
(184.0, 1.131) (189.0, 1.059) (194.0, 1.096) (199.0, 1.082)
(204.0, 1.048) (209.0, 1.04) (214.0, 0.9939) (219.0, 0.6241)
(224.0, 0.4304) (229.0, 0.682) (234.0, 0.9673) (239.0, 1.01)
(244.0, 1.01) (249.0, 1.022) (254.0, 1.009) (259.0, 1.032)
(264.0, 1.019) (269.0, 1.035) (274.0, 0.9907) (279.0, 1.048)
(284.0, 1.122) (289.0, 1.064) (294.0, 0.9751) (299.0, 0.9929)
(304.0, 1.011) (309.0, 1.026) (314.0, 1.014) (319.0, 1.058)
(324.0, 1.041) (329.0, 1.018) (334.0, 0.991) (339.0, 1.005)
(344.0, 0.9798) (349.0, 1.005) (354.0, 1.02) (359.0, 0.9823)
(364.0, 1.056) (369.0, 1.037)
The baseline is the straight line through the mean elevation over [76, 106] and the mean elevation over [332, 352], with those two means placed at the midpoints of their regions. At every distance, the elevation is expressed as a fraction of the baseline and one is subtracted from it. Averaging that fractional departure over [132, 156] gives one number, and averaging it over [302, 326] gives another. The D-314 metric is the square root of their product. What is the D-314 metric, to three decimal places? 0.027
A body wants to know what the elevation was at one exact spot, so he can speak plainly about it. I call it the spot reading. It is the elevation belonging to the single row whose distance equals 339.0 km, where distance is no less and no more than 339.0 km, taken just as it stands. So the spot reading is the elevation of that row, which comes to 1.005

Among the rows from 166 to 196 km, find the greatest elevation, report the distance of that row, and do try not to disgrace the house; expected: 174.0 km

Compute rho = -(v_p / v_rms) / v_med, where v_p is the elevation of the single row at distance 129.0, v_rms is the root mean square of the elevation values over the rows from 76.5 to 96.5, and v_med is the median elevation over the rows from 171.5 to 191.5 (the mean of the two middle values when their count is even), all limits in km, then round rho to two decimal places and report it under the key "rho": -0.92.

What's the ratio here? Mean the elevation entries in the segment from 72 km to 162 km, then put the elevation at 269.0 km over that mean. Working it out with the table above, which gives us 0.91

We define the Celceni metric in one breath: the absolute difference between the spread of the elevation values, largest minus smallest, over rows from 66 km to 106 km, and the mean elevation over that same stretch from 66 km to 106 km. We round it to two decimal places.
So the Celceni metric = 0.87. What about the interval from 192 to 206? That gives 1.03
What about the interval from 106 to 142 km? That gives 1.04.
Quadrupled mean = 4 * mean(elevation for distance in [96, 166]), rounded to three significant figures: 4.55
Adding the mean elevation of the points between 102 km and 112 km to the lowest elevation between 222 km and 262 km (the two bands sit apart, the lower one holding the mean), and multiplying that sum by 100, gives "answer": 159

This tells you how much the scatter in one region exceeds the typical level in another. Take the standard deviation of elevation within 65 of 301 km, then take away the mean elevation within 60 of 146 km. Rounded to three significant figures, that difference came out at -1.10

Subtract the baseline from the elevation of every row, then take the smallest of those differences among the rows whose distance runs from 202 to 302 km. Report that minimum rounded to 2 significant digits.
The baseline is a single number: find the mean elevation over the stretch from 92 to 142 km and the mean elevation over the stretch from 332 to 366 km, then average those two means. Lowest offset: -0.65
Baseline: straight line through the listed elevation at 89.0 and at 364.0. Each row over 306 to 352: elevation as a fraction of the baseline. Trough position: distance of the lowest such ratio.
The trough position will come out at 344.0 km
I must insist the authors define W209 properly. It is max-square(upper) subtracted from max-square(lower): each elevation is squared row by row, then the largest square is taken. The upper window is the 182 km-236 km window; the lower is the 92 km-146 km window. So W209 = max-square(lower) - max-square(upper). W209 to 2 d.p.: 0.18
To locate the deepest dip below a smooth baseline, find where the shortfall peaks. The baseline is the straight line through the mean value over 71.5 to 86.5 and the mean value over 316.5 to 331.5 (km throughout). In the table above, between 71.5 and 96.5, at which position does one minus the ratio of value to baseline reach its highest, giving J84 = 74.0 km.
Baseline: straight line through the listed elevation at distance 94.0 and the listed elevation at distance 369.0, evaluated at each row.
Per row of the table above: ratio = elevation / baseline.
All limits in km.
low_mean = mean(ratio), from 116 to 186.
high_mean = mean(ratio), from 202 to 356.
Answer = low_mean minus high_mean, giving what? 0.073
